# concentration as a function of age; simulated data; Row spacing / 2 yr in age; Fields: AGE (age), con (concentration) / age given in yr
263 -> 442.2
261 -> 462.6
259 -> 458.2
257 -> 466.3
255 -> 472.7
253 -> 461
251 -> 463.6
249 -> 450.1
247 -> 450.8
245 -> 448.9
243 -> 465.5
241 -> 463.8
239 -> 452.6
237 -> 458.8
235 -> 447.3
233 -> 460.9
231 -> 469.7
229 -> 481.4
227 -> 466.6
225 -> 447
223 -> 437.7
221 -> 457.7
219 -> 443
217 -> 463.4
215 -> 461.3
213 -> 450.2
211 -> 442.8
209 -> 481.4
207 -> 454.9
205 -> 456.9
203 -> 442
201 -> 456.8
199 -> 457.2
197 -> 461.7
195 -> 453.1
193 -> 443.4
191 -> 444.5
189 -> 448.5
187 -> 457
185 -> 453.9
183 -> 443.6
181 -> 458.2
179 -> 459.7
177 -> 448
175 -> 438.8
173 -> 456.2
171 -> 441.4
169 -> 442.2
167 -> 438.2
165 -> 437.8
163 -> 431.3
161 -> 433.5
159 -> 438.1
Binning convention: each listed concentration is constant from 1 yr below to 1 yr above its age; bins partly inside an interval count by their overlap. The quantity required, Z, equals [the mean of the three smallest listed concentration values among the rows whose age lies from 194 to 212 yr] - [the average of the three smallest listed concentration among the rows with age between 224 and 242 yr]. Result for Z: -3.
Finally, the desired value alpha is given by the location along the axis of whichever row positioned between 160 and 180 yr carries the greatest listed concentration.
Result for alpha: 179 yr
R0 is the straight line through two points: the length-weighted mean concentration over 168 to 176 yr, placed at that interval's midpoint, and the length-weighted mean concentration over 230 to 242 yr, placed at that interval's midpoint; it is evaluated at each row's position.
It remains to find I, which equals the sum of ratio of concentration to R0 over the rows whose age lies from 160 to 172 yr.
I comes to 5.92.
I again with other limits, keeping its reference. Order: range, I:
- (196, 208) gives 6.05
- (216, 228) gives 5.96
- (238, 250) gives 5.93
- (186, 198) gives 6.03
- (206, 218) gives 6.07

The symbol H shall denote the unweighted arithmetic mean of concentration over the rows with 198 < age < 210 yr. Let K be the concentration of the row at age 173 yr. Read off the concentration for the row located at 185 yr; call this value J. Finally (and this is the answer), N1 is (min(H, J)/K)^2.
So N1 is 0.99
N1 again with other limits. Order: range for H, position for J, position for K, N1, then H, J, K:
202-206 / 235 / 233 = 0.94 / 449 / 447.3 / 460.9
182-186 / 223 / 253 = 0.90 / 449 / 437.7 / 461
